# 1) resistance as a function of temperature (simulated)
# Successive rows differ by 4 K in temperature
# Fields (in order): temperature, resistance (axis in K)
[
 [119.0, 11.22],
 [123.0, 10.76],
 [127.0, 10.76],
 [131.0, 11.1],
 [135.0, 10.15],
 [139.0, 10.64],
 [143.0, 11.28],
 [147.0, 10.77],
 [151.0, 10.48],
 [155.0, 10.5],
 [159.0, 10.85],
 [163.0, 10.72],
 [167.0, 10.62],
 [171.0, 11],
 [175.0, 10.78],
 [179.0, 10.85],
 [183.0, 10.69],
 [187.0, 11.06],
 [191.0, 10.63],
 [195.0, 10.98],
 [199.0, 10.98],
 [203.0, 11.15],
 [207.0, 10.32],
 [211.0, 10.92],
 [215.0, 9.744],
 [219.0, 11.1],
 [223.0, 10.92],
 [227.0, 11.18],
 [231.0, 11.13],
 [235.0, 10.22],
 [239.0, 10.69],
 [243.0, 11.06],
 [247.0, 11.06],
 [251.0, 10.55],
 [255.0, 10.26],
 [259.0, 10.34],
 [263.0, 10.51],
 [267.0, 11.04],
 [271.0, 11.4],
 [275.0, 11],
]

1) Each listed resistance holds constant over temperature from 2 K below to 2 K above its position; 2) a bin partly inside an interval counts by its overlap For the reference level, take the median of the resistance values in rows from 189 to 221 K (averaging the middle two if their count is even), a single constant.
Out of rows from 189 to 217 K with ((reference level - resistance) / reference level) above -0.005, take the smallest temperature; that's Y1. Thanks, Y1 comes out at 191.0 K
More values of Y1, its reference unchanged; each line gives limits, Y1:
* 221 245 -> 223.0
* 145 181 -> 147.0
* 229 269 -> 235.0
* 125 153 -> 127.0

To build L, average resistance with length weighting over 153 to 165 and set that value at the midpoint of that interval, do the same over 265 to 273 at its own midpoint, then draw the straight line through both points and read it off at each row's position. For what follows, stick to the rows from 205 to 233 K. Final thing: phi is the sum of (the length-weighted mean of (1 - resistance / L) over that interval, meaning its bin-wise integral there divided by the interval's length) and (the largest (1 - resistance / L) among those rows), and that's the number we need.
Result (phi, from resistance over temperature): 0.131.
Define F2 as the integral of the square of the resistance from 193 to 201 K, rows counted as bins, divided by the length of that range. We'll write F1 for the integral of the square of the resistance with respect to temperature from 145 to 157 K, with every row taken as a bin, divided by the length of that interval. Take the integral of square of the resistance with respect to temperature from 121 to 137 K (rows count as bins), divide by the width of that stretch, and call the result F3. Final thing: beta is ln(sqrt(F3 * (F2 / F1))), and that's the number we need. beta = 2.407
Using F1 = 112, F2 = 121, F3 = 114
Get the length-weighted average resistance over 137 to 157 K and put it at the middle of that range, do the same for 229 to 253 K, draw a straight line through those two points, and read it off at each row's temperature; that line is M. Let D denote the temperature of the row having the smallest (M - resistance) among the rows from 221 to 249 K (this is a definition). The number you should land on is 227.0 K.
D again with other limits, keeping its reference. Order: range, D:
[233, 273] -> 271.0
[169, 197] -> 187.0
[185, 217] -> 203.0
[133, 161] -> 143.0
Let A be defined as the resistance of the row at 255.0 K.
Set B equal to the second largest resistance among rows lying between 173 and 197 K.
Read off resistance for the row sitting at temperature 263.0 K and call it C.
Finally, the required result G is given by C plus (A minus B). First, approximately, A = 10.26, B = 10.98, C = 10.51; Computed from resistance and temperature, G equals 9.8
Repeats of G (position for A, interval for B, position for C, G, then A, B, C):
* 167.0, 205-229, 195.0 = 10.5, 10.62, 11.1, 10.98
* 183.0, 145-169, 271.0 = 11.3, 10.69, 10.77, 11.4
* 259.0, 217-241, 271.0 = 10.6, 10.34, 11.13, 11.4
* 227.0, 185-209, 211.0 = 11.0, 11.18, 11.06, 10.92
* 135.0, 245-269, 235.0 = 9.3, 10.15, 11.04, 10.22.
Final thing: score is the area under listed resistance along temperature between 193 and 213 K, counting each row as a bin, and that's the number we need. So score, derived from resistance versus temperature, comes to 217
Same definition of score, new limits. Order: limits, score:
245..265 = 211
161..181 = 216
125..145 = 216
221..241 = 217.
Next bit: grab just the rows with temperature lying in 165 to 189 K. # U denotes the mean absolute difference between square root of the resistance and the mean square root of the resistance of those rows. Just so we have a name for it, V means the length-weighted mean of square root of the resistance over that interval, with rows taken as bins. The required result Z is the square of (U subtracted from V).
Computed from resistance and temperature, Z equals 10.7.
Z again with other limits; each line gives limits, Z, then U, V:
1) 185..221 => 10.4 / 0.055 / 3.28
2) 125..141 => 10.4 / 0.041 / 3.26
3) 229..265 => 10.3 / 0.046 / 3.26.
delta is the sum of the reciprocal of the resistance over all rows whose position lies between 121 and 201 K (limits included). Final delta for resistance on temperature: 1.9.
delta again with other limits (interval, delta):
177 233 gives 1.3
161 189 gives 0.6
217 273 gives 1.3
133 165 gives 0.8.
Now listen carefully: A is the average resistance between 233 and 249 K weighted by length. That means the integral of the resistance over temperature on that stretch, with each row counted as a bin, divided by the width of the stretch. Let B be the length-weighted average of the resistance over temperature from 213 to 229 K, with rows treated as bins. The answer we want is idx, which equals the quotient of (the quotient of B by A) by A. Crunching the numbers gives 0.0928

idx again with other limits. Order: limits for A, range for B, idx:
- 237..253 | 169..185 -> 0.0922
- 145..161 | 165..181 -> 0.0953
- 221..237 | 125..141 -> 0.0904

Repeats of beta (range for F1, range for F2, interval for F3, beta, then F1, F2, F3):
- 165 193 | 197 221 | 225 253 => 2.375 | 117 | 115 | 118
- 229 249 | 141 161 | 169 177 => 2.383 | 117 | 116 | 119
